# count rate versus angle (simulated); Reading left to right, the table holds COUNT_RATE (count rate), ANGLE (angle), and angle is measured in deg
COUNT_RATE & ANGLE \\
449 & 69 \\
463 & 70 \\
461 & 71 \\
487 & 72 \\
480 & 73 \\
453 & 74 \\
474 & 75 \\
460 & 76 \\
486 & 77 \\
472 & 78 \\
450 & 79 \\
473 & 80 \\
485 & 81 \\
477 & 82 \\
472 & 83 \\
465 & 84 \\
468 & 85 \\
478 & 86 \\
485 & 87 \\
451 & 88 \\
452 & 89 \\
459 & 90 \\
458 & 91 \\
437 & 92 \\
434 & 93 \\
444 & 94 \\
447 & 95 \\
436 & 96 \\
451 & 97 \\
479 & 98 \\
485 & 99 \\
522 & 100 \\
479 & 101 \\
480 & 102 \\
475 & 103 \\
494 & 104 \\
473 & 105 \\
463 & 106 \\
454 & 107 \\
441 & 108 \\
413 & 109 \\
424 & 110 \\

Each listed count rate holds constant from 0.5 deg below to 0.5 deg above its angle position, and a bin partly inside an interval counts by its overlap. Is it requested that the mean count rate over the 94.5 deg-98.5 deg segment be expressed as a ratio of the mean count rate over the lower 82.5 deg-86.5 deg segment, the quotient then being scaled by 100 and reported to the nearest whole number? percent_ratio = 96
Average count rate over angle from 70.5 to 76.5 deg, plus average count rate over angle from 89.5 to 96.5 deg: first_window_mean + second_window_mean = 914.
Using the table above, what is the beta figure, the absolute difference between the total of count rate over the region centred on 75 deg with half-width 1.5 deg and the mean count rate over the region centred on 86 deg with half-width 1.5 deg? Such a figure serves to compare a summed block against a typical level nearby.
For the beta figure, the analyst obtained 910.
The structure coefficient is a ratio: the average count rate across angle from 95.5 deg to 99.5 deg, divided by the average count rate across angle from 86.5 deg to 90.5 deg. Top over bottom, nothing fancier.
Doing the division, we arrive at 1.002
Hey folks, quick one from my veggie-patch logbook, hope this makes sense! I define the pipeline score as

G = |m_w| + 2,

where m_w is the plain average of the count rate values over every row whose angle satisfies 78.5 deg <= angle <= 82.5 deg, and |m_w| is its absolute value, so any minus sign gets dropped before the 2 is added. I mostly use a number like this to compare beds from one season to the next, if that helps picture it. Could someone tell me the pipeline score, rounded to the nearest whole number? 473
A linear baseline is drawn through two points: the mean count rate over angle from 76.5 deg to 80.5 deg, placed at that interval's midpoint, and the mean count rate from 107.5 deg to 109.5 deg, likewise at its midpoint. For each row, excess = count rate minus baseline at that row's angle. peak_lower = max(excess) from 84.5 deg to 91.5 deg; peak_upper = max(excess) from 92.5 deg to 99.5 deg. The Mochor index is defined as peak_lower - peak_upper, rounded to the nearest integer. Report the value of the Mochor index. -17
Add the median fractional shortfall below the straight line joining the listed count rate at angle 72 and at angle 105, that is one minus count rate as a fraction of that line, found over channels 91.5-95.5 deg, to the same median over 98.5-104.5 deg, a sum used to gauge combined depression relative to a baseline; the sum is 0.06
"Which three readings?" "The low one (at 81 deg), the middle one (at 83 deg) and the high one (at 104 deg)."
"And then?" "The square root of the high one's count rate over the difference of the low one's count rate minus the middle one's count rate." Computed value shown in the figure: 6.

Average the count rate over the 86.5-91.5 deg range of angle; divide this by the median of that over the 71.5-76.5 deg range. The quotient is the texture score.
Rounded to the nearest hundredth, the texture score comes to 0.97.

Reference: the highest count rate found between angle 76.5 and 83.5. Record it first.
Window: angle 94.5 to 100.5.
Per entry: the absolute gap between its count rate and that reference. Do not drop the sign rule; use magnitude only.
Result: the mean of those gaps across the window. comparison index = 28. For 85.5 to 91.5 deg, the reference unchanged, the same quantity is 22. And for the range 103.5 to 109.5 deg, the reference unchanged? 32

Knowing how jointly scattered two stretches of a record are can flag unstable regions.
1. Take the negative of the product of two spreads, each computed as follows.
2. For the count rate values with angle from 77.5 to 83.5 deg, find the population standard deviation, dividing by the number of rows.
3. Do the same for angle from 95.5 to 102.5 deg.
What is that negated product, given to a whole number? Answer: -268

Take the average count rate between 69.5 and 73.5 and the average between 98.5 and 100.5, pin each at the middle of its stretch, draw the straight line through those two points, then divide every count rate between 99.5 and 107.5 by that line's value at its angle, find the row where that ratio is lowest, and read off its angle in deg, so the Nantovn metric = 107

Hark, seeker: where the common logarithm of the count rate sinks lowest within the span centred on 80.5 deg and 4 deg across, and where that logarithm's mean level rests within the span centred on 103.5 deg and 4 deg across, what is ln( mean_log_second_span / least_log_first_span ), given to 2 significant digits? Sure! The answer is 0.011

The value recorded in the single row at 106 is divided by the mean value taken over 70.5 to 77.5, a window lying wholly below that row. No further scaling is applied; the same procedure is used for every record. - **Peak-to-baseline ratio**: 0.98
